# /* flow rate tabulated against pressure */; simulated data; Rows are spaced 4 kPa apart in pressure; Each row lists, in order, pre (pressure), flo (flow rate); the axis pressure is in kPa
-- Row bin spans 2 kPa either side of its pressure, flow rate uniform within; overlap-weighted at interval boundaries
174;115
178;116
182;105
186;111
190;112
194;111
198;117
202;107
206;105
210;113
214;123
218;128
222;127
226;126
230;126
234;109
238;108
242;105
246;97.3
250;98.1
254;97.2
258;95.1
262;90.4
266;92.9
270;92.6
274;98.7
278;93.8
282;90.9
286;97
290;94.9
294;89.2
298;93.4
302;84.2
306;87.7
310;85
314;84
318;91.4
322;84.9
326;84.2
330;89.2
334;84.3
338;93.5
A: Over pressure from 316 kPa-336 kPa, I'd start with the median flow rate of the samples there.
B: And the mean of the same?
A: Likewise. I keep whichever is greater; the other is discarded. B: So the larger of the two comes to 87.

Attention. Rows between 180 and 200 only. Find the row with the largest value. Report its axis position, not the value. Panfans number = 198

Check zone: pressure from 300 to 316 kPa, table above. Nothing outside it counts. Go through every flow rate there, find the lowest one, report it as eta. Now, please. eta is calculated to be 84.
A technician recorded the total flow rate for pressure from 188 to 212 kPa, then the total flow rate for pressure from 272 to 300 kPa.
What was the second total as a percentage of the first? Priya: 99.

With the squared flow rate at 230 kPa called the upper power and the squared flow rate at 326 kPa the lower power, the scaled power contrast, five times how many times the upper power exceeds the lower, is 11.2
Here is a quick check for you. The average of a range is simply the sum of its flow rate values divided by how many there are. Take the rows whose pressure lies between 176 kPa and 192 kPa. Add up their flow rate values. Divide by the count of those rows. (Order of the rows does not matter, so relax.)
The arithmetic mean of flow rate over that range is 111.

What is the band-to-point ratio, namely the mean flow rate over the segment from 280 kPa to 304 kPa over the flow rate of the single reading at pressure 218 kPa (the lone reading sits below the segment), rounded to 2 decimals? 0.72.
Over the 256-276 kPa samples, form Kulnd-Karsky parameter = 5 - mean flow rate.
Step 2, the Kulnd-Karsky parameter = -89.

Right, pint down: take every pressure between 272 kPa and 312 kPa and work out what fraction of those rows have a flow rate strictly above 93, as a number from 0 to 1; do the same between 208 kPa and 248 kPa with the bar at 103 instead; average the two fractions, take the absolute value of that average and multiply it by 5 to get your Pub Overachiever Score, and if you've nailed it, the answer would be 3.5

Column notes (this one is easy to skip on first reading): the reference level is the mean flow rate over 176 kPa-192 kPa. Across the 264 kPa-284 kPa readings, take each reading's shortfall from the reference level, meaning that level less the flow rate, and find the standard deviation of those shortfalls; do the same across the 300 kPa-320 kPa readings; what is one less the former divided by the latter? 0.06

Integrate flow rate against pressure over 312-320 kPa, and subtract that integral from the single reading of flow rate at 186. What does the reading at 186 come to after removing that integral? -591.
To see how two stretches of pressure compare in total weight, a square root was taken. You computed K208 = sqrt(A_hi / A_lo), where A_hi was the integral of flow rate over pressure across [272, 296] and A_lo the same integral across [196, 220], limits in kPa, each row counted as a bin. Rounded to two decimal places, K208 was 0.90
